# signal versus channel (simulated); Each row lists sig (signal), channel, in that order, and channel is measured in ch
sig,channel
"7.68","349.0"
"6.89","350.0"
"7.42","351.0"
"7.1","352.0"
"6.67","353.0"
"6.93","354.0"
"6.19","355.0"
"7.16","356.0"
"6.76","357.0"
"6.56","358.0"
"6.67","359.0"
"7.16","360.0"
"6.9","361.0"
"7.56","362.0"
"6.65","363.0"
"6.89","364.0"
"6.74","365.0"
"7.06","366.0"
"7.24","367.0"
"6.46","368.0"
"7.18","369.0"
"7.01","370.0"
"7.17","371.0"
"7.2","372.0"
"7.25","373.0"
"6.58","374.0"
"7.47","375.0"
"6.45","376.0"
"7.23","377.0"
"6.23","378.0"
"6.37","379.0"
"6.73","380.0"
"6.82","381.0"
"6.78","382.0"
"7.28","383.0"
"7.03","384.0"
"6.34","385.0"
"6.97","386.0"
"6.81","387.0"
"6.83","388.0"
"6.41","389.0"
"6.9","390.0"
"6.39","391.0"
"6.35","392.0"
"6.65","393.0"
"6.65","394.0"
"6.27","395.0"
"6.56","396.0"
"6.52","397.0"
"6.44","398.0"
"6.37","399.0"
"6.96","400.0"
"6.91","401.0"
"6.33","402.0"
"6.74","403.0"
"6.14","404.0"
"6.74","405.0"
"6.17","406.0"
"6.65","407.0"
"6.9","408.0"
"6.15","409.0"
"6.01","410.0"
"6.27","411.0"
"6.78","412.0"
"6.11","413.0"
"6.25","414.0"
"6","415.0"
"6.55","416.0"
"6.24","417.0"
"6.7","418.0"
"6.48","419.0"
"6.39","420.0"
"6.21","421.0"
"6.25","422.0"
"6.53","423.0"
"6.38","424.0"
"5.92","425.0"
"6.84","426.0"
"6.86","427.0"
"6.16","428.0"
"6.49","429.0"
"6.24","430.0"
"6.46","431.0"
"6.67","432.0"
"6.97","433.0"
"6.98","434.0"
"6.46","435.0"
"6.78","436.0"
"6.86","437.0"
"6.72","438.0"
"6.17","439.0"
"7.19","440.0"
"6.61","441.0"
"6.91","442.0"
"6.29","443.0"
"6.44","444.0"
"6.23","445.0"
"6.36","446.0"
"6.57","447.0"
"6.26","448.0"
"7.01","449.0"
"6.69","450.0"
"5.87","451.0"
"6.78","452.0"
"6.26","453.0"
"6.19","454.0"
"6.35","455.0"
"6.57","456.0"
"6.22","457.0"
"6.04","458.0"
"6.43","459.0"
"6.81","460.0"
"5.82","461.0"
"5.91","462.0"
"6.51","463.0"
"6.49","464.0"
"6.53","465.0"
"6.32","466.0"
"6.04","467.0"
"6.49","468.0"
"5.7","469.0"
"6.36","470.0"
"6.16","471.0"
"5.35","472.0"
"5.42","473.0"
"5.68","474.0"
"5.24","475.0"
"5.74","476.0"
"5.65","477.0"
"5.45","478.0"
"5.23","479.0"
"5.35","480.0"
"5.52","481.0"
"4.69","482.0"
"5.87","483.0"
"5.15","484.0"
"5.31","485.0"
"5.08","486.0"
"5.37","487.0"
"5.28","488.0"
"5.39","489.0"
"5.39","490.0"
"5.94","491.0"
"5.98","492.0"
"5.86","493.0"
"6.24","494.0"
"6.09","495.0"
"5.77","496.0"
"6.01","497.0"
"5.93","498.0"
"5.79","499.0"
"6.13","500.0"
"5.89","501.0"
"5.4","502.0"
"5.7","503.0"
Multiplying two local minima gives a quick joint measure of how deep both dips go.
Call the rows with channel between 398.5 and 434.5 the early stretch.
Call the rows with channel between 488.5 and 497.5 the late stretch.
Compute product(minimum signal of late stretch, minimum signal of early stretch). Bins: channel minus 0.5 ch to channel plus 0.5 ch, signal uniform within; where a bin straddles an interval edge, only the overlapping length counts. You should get 32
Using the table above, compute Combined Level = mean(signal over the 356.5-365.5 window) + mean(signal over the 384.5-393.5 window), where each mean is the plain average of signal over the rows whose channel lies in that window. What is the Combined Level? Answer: 13.5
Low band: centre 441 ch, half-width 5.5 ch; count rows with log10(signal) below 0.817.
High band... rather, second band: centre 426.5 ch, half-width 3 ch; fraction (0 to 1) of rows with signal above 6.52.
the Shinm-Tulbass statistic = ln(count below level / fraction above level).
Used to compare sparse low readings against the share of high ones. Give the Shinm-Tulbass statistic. 2.7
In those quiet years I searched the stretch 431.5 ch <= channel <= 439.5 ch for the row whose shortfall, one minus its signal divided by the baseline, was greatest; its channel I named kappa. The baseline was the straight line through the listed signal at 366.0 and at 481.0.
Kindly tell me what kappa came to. 439.0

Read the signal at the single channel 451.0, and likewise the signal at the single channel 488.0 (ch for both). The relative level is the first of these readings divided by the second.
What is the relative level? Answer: 1.11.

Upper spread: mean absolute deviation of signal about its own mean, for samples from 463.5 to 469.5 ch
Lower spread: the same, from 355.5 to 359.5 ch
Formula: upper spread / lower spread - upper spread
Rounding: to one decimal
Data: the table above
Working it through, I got 1.1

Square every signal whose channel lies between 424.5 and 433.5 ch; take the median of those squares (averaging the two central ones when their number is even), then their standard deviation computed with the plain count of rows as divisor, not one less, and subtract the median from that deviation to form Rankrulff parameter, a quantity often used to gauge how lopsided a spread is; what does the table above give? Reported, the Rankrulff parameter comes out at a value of -37.8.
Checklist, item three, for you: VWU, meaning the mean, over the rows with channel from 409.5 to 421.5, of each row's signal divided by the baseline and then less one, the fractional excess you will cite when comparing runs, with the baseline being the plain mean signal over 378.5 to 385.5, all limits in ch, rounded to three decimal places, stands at -0.064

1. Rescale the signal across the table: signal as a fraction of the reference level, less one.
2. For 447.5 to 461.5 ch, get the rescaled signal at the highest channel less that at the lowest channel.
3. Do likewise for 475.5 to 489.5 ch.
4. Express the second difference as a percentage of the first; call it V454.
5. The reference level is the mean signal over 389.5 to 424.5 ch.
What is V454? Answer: 80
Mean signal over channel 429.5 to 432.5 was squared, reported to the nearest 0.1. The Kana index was 41.7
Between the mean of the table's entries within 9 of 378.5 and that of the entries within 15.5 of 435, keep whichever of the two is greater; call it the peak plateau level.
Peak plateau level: 6.87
